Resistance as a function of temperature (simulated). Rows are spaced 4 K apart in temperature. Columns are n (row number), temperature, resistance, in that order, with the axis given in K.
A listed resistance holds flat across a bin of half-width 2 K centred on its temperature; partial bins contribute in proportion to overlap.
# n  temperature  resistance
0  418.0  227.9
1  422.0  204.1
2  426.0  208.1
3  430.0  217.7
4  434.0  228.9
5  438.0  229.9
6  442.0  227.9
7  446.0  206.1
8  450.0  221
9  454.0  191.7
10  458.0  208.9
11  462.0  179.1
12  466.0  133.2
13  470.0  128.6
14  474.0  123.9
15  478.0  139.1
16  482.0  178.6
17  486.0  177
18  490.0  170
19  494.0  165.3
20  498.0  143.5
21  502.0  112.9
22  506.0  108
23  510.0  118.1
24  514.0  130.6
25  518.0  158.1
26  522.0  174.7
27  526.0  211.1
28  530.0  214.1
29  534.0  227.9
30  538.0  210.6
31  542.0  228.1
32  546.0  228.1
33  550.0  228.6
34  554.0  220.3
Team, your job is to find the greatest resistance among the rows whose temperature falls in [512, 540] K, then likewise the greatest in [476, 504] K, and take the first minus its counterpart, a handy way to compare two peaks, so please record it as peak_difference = 49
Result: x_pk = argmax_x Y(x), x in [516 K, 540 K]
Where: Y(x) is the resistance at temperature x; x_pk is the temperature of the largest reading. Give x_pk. 534.0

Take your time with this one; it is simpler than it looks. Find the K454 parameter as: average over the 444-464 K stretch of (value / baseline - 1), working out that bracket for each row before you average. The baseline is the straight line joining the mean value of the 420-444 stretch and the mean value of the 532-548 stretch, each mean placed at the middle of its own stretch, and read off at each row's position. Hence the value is -0.09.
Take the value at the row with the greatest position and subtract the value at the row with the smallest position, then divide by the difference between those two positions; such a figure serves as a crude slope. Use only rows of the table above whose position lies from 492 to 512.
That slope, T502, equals -3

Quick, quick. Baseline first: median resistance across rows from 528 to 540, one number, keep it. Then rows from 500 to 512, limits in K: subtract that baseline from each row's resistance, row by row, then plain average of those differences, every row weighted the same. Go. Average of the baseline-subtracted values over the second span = -101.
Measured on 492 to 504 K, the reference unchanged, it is -74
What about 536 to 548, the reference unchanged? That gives 8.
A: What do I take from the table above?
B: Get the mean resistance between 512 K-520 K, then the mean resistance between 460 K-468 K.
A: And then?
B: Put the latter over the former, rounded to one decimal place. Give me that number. 1.1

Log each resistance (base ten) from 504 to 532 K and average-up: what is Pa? 2.188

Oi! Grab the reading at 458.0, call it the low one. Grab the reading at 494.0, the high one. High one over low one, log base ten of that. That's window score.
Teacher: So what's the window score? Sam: -0.10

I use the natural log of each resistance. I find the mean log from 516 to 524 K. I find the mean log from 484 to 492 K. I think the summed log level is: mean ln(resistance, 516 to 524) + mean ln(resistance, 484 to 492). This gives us 10.3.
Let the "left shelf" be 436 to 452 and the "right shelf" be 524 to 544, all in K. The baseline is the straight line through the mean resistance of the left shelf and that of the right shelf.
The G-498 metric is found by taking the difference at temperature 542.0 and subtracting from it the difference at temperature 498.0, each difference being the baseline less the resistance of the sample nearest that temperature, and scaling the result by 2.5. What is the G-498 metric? -215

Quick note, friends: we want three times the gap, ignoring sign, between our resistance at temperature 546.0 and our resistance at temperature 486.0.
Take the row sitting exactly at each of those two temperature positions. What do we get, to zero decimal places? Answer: 153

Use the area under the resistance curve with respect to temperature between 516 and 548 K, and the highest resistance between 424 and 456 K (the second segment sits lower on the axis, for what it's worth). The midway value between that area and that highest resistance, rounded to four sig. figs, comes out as 3420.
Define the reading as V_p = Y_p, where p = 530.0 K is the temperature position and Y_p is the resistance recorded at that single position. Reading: 214.1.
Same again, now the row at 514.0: 130.6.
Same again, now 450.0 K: 221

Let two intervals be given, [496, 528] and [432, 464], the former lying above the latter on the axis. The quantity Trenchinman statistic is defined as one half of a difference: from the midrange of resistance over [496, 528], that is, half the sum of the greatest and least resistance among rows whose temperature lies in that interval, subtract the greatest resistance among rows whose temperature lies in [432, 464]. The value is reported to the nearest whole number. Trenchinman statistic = -35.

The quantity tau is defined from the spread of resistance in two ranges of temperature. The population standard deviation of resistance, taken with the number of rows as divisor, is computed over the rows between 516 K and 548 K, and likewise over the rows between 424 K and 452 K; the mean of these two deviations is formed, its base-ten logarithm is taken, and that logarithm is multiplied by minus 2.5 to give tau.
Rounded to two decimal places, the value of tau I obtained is -3.07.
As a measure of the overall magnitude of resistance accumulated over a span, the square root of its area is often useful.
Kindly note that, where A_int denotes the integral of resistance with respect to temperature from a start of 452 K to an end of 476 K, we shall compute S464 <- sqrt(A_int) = 62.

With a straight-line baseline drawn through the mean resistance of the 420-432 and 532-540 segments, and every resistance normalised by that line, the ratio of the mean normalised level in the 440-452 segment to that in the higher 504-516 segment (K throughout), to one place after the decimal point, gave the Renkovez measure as 1.9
